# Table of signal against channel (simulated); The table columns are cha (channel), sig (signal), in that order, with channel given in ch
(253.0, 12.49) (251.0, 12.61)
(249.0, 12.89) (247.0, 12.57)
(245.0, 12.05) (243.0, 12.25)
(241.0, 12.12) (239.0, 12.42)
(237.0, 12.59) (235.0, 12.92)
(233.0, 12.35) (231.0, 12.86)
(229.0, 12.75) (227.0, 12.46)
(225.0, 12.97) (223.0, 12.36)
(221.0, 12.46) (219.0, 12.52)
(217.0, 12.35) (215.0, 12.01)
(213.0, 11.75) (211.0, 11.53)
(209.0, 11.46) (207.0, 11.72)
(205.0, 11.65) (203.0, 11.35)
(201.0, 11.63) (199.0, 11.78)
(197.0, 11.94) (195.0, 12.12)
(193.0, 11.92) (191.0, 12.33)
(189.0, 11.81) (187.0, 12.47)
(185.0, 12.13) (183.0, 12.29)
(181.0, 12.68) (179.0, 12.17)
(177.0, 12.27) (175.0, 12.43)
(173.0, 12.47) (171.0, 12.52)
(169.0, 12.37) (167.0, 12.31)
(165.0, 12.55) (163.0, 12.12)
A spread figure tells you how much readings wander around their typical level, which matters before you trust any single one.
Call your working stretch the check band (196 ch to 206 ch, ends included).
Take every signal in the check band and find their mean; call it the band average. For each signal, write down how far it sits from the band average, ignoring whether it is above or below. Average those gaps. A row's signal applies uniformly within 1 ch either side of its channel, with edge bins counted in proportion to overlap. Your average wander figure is 0.152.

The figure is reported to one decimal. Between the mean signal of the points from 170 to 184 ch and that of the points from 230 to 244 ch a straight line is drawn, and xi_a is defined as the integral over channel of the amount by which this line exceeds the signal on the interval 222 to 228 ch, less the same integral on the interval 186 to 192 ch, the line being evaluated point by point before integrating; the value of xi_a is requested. -2.0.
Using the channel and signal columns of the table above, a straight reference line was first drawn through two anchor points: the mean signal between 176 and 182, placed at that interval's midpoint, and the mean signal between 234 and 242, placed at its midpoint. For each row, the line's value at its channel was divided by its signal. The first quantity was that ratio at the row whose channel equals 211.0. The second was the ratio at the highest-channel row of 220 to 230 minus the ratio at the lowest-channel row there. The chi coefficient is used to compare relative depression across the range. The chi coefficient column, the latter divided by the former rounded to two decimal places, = -0.02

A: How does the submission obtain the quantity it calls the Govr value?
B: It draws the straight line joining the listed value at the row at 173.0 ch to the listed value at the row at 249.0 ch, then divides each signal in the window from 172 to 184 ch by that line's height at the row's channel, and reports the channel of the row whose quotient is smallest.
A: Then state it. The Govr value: 179.0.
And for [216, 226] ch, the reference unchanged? 223.0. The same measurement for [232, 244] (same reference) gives 241.0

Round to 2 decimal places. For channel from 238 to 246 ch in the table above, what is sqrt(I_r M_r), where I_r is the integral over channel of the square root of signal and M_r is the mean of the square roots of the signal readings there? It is 9.88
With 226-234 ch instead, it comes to 10.04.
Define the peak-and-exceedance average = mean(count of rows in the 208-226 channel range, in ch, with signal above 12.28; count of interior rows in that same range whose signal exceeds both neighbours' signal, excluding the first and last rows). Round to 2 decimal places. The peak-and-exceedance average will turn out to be 3.00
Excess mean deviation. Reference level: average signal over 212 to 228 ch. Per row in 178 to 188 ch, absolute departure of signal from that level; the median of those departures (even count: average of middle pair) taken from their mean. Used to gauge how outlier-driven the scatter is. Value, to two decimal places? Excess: -0.01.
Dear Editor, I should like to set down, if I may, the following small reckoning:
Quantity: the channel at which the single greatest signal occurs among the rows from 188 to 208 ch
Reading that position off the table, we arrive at 191.0 ch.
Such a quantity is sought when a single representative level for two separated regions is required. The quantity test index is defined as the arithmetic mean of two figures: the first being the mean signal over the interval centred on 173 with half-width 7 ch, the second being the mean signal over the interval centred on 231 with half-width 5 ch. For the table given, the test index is 12.5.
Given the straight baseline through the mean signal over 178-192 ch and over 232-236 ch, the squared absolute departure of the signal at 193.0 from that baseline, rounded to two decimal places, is 0.17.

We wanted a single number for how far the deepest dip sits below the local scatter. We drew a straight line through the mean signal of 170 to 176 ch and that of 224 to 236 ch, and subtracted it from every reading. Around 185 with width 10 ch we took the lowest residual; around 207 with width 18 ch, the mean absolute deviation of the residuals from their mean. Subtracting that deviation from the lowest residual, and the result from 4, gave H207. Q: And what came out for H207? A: 4.87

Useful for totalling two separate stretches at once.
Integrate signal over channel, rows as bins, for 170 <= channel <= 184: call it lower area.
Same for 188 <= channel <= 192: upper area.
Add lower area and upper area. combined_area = 222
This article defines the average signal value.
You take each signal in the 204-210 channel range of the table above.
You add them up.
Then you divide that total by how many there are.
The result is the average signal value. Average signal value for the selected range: 11.61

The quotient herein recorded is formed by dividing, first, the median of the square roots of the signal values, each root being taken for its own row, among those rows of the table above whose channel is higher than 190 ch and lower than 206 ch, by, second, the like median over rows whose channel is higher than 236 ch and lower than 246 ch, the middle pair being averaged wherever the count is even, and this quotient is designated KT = 0.98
